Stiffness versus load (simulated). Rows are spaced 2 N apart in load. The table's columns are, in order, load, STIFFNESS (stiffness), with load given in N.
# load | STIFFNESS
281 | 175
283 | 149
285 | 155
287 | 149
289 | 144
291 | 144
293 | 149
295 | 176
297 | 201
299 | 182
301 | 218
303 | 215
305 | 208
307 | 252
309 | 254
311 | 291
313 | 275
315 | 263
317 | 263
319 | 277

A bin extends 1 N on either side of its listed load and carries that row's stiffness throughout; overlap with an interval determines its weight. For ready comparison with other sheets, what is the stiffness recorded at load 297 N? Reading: 201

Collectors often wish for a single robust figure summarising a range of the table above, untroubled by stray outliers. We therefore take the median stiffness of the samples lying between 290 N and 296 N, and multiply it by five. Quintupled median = 745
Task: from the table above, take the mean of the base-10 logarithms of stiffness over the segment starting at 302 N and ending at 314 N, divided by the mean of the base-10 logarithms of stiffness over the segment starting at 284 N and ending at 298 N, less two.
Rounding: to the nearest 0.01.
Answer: -0.91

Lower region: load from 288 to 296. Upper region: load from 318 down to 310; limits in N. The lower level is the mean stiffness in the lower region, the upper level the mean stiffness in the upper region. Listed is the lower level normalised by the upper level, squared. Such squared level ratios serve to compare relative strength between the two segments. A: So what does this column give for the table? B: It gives 0.3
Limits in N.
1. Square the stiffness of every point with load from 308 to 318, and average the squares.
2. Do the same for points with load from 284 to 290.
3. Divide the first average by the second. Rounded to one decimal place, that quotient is 3.3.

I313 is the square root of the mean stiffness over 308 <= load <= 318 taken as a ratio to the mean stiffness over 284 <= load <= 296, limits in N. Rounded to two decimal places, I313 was 1.33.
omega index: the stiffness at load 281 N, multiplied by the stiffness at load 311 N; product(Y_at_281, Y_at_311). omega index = 50925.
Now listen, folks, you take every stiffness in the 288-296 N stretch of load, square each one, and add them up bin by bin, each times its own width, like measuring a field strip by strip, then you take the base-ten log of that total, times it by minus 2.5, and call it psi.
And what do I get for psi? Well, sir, -13.2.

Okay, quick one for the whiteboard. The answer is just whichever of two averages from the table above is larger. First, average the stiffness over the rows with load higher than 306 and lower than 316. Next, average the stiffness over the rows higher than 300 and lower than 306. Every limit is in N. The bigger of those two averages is 267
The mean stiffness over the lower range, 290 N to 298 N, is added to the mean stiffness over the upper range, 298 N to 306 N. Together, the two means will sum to 373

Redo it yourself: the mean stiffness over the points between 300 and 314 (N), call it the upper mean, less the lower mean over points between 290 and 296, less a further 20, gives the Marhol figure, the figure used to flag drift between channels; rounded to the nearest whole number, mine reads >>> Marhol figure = 68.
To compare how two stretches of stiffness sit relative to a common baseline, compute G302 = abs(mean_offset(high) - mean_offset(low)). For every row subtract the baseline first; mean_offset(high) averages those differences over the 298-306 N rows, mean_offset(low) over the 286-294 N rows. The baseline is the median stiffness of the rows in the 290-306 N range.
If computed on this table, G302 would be 59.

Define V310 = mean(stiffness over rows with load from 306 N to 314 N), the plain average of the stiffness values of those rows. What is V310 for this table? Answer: 268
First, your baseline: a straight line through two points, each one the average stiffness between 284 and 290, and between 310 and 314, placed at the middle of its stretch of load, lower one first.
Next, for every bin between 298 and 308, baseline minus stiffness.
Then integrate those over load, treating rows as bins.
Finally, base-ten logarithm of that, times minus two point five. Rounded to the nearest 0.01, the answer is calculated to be -5.75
